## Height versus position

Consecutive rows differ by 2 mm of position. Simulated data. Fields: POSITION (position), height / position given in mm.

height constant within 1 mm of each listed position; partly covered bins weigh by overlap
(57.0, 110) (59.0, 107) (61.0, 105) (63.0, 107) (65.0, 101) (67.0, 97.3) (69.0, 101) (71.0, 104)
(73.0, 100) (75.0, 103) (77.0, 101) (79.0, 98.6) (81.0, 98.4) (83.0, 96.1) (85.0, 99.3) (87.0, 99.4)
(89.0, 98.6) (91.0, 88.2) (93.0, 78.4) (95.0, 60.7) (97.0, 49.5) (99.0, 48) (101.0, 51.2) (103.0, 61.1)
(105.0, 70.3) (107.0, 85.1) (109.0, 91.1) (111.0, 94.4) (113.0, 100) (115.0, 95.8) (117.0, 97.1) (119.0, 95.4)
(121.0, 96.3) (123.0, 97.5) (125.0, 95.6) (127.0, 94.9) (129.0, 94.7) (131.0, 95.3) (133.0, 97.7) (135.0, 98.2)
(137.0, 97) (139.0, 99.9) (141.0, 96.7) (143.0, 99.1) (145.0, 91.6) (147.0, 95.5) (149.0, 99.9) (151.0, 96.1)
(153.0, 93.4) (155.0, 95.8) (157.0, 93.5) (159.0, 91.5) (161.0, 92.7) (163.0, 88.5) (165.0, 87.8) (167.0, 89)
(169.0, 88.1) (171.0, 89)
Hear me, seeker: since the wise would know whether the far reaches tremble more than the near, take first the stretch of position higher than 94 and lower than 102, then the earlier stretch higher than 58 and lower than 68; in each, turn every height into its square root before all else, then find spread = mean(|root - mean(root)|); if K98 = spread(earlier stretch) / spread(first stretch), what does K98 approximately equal 0.6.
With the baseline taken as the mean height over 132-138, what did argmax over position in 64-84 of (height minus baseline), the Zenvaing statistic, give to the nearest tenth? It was 71.0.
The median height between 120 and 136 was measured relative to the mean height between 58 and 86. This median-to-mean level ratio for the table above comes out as 0.95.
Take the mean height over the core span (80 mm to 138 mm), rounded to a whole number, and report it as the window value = 87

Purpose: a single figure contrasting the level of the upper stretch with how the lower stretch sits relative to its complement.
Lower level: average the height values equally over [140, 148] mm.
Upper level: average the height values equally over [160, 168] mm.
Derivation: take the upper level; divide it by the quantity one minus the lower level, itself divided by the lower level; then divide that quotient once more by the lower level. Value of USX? -0.94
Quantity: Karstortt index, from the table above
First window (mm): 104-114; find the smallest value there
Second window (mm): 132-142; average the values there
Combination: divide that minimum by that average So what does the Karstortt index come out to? 0.72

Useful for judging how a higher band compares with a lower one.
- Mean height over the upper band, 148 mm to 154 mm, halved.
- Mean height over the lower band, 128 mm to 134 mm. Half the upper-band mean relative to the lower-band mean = 0.503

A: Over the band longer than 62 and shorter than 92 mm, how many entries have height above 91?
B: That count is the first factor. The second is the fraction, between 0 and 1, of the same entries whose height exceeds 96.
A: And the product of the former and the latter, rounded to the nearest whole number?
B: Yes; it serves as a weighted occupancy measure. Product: 13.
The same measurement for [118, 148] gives 8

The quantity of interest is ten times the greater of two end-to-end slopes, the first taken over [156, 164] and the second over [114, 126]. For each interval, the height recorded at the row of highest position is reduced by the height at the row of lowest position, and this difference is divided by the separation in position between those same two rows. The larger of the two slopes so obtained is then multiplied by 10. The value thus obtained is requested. 0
